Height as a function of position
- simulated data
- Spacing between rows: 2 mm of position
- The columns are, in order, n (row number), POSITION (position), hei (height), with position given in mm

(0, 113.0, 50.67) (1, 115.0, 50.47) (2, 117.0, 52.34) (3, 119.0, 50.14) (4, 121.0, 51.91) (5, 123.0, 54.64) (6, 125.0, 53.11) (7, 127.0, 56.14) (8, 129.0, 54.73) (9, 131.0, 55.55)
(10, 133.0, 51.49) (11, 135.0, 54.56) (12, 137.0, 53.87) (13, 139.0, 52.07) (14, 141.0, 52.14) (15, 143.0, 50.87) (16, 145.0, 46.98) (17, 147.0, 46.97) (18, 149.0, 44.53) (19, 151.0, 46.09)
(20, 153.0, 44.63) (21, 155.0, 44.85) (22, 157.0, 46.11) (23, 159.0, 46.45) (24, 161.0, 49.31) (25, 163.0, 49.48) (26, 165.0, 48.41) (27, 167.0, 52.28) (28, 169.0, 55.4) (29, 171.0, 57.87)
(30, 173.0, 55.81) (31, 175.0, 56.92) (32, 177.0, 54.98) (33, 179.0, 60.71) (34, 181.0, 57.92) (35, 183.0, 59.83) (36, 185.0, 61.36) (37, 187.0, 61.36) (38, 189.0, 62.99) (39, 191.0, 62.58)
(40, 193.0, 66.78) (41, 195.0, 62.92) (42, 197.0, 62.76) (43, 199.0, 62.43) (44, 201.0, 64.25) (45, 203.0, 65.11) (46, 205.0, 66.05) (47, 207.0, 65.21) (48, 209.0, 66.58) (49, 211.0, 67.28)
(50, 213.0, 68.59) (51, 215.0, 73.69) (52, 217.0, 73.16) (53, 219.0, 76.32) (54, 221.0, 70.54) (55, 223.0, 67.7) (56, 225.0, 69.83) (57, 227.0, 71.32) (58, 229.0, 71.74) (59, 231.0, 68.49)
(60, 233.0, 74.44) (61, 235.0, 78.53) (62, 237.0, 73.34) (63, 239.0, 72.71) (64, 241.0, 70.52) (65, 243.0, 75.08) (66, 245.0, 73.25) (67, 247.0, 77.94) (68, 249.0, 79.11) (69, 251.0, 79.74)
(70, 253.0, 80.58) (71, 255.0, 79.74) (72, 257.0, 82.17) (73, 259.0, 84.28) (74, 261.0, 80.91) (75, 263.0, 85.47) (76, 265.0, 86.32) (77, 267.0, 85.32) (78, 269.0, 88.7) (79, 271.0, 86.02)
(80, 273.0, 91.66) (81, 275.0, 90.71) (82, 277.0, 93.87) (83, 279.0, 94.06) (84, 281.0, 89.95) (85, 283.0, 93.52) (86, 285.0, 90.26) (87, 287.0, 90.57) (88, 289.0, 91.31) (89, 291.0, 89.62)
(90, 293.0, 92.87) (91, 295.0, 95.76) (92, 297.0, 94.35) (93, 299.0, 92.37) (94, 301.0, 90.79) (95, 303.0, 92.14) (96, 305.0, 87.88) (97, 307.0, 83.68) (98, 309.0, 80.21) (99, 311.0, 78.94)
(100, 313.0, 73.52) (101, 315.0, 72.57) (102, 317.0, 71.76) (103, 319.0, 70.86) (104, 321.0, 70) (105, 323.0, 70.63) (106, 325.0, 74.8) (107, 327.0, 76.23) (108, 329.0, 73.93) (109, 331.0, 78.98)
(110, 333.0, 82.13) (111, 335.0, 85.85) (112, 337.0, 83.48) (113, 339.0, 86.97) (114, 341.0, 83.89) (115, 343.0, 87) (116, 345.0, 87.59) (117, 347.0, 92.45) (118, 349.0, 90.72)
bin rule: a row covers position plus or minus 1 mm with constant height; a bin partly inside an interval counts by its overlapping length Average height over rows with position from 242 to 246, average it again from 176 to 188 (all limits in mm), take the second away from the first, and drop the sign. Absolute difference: 15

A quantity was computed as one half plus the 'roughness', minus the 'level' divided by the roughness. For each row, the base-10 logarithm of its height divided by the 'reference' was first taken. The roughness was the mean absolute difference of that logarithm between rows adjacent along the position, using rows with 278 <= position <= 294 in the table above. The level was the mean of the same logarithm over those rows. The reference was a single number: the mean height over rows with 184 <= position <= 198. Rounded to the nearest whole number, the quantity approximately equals -14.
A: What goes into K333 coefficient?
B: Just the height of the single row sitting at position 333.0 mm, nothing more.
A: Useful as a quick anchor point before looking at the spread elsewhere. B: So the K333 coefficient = 82.13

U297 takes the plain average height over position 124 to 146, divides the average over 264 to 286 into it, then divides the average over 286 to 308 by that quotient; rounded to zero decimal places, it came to 155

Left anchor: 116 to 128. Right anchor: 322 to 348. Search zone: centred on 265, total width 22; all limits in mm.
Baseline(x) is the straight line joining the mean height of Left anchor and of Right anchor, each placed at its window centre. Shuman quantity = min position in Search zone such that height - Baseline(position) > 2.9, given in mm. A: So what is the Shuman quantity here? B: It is 255.0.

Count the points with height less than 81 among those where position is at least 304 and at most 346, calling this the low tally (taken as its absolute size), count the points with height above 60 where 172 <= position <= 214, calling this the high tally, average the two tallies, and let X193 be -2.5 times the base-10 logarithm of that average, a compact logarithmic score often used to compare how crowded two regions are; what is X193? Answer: -2.9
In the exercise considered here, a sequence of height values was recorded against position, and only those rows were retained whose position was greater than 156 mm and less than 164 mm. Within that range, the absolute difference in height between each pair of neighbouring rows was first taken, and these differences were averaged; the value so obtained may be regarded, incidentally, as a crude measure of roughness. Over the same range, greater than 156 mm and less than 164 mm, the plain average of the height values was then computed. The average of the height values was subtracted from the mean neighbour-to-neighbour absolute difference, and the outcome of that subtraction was -46.7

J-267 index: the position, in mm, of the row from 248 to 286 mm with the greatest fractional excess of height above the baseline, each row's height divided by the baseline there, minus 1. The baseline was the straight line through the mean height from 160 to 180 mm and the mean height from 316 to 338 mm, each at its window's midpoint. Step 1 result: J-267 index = 277.0 mm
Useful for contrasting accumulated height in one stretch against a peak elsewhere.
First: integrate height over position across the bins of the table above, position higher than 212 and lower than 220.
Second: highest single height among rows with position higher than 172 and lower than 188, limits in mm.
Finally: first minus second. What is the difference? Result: 522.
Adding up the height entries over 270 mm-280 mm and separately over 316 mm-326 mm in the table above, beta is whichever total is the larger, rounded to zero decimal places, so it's 456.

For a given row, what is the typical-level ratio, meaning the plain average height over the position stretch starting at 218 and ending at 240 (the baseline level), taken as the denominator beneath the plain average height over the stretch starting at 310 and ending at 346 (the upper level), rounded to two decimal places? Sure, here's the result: 1.08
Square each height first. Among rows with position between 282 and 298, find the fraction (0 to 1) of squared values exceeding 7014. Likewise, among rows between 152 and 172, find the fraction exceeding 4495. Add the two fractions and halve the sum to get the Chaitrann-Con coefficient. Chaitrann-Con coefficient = 0.50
